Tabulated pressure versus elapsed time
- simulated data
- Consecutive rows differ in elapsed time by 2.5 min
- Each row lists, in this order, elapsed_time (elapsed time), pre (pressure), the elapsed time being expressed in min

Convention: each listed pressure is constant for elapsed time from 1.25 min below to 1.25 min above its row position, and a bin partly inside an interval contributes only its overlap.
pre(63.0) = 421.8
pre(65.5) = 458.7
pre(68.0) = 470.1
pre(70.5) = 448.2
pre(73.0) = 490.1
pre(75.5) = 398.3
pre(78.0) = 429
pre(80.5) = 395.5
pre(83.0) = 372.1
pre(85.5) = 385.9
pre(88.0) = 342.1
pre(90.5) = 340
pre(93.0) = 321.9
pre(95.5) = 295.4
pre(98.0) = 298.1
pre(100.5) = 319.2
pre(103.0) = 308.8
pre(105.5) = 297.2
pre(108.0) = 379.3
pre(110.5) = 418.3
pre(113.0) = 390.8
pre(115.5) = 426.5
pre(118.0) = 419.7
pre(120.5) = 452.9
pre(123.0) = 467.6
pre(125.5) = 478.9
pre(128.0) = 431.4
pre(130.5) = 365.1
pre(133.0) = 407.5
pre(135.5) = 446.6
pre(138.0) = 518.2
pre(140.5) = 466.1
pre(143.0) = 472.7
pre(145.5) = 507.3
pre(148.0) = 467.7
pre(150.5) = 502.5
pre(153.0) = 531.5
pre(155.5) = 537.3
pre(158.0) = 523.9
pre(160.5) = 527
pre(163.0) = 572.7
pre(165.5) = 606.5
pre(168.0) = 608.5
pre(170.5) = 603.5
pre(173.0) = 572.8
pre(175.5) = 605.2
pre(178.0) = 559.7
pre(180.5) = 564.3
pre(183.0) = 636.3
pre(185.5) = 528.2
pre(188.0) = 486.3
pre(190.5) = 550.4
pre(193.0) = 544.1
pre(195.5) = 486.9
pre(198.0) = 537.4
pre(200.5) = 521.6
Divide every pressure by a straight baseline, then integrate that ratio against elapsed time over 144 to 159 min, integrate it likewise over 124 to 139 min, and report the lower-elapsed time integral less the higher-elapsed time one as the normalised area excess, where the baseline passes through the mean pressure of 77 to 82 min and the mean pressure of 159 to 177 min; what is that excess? -1.0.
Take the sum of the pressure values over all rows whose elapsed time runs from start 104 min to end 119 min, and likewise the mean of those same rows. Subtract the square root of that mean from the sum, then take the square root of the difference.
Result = 48.1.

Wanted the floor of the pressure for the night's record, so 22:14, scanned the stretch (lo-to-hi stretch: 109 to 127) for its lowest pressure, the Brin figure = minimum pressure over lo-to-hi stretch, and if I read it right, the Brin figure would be 390.8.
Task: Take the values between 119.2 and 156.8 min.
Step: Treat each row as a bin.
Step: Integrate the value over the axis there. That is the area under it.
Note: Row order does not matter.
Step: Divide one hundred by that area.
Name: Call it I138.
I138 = 0.0057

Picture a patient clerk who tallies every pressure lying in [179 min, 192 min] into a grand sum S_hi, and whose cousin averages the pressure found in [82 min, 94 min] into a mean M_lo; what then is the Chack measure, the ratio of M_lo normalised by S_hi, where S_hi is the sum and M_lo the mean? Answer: 0.13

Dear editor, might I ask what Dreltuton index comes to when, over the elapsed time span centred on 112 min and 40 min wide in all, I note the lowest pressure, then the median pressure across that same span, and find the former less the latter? -90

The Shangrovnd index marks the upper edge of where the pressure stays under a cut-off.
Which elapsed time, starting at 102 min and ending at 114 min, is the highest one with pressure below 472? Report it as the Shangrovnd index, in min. 113.0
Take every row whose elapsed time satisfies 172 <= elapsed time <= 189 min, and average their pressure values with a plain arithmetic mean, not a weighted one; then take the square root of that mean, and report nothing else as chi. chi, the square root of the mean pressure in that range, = 23.8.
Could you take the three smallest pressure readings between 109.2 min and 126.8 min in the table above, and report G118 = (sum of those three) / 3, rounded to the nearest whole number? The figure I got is 410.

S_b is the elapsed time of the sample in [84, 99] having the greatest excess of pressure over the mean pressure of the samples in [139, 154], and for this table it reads 85.5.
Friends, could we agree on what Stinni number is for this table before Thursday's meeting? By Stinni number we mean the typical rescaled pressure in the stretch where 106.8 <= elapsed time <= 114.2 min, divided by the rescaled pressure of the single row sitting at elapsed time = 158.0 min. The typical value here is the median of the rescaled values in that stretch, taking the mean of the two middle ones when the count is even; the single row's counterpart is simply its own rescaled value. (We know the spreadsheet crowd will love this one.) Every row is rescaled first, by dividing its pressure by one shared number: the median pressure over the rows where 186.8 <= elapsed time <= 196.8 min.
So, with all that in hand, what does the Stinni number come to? 0.75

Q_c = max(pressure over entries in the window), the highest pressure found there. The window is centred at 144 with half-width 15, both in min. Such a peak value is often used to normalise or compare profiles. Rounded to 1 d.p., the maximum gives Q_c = 537.3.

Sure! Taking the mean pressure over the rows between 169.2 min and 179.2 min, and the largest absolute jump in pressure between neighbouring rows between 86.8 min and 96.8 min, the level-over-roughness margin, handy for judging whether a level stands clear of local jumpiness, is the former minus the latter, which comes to 559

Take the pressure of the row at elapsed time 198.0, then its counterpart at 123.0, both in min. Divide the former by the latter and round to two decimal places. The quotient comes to 1.15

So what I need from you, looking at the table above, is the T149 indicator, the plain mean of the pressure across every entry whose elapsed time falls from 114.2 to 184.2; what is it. 510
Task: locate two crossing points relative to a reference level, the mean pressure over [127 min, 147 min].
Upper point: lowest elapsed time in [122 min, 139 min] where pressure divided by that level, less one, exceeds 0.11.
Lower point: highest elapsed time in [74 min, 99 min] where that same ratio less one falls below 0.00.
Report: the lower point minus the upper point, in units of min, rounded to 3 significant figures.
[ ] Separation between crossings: -40.0 min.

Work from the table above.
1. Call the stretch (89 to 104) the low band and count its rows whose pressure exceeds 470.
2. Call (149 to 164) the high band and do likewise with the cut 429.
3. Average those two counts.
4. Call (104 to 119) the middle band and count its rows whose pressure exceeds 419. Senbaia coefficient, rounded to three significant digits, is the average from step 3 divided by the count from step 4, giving 1.50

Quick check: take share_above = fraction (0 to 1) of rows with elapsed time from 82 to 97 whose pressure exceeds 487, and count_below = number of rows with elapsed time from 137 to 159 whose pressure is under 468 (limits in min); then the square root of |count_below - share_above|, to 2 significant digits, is 1.4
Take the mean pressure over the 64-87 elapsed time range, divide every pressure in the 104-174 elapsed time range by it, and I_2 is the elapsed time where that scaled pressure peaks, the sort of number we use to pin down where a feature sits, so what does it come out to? 168.0 min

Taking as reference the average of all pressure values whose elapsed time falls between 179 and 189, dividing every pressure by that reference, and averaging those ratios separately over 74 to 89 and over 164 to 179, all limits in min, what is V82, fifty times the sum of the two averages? 88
